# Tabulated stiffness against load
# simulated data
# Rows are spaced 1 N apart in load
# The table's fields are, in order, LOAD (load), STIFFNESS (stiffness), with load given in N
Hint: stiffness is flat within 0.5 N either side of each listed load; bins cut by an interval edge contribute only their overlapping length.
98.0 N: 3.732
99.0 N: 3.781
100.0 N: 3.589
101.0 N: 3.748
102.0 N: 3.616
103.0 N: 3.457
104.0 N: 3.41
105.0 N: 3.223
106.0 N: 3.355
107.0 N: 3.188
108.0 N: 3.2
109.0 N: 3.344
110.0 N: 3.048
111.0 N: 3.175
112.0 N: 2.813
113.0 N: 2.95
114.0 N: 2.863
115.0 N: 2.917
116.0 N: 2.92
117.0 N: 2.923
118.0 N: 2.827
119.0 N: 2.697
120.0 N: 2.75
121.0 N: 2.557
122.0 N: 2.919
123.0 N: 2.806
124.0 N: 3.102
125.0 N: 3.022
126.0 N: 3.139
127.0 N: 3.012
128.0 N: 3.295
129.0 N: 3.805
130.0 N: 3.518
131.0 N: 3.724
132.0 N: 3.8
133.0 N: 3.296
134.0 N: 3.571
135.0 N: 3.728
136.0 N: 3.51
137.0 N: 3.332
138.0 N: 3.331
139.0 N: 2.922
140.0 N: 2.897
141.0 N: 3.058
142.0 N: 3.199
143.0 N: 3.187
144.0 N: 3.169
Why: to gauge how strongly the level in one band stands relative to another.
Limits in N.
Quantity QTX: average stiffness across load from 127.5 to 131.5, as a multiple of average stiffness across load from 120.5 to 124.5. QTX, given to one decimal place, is 1.3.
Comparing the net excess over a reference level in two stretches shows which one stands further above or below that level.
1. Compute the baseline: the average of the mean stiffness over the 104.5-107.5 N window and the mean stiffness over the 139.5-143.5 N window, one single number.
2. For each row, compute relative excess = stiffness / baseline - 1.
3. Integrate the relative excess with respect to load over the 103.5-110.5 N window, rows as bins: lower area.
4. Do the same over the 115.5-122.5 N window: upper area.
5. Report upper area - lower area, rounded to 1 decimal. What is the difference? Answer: -1.0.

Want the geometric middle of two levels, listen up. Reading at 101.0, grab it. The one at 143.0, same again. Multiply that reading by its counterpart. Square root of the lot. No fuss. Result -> 3.46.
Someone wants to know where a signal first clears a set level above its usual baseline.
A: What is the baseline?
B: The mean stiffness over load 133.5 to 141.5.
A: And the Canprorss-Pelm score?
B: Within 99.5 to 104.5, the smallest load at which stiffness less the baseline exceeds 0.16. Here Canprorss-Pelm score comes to 100.0 N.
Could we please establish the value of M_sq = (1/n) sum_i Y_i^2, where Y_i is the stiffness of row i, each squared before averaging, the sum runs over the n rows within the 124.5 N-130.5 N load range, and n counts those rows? 11.0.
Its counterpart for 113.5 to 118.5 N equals 8.4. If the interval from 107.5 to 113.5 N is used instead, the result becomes 9.6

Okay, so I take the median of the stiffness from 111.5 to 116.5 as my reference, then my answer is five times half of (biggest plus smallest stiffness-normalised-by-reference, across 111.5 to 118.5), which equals 4.9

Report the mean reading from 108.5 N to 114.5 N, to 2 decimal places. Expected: 3.03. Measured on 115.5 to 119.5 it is 2.84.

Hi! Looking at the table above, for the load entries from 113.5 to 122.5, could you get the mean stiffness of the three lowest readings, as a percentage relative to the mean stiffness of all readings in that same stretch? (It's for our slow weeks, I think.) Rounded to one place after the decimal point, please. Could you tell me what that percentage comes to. 94.6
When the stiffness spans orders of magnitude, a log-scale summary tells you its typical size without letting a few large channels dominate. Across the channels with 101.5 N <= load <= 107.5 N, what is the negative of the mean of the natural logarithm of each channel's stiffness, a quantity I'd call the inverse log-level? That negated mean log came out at -1.22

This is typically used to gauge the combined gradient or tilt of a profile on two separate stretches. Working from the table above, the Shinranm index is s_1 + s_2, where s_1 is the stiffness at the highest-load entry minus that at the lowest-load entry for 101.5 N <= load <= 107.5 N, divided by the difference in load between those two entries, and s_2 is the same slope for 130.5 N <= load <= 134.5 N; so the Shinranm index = -0.14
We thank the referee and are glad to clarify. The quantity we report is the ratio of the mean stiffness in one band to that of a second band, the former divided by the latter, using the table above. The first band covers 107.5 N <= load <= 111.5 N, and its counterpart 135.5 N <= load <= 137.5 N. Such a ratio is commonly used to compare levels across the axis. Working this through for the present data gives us 0.93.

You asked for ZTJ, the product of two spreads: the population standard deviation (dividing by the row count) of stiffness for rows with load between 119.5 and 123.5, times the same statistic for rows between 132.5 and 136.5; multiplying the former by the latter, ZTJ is 0.020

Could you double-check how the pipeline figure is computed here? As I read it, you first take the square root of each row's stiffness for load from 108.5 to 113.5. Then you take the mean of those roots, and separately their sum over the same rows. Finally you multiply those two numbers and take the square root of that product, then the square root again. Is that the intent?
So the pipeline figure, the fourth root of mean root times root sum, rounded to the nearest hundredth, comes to 1.98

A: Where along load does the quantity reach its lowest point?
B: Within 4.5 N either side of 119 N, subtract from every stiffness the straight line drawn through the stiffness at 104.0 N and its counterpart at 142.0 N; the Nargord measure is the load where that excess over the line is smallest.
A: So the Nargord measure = 121.0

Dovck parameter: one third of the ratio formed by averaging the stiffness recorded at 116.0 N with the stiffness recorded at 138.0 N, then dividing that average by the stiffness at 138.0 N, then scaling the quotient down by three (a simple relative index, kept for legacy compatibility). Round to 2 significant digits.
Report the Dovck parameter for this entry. 0.31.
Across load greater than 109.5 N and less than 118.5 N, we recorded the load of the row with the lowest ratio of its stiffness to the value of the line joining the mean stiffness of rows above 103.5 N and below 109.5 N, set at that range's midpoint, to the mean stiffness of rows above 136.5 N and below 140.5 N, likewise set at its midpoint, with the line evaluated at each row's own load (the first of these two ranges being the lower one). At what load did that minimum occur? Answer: 112.0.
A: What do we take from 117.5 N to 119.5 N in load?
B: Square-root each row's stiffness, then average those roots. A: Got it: 1.66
